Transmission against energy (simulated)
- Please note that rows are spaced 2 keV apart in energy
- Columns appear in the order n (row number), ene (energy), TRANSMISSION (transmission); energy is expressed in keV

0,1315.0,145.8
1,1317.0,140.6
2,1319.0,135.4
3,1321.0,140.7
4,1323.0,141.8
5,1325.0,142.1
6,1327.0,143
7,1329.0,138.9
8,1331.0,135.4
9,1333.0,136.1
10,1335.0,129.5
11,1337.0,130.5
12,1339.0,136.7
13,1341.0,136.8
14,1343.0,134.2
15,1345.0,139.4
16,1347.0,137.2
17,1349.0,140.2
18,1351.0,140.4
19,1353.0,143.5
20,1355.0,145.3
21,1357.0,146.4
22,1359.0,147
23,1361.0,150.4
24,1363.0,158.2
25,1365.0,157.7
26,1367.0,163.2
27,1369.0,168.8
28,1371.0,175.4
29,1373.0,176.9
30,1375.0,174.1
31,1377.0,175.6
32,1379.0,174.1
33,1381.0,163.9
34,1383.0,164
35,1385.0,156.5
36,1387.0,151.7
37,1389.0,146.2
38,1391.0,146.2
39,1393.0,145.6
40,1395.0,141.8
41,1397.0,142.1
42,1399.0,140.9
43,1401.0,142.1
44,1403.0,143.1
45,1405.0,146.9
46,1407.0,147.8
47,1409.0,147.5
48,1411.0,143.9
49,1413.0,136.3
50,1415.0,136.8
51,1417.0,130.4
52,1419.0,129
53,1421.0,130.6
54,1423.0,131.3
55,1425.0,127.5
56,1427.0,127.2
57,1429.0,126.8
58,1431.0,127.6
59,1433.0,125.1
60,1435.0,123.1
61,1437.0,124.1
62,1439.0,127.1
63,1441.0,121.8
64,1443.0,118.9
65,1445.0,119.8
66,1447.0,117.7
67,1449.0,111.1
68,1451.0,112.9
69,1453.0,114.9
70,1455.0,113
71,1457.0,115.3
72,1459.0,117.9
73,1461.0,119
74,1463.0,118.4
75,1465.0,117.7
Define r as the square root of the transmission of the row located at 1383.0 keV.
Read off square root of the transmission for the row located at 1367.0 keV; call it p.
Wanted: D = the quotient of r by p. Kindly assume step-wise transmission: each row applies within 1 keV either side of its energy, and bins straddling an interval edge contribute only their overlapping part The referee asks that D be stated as 1.00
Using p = 12.8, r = 12.8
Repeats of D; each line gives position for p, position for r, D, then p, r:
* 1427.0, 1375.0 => 1.17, 11.3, 13.2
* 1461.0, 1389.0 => 1.11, 10.9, 12.1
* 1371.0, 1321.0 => 0.90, 13.2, 11.9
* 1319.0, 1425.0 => 0.97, 11.6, 11.3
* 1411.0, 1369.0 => 1.08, 12.0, 13.0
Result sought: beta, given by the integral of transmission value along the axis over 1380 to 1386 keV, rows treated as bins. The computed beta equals 969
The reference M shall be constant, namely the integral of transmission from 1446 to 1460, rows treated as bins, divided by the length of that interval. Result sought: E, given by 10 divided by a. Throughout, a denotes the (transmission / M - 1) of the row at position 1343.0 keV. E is 59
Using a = 0.17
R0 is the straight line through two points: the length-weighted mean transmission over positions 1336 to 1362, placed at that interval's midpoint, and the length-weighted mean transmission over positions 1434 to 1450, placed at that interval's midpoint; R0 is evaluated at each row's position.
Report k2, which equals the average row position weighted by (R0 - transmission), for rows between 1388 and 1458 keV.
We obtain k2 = 1402.0 keV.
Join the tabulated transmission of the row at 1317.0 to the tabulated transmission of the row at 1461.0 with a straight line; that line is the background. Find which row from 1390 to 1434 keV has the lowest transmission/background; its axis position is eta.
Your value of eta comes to 1433.0 keV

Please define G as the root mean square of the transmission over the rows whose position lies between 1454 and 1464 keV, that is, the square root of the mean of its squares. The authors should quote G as 117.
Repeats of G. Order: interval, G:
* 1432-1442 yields 124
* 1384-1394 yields 149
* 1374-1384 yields 170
